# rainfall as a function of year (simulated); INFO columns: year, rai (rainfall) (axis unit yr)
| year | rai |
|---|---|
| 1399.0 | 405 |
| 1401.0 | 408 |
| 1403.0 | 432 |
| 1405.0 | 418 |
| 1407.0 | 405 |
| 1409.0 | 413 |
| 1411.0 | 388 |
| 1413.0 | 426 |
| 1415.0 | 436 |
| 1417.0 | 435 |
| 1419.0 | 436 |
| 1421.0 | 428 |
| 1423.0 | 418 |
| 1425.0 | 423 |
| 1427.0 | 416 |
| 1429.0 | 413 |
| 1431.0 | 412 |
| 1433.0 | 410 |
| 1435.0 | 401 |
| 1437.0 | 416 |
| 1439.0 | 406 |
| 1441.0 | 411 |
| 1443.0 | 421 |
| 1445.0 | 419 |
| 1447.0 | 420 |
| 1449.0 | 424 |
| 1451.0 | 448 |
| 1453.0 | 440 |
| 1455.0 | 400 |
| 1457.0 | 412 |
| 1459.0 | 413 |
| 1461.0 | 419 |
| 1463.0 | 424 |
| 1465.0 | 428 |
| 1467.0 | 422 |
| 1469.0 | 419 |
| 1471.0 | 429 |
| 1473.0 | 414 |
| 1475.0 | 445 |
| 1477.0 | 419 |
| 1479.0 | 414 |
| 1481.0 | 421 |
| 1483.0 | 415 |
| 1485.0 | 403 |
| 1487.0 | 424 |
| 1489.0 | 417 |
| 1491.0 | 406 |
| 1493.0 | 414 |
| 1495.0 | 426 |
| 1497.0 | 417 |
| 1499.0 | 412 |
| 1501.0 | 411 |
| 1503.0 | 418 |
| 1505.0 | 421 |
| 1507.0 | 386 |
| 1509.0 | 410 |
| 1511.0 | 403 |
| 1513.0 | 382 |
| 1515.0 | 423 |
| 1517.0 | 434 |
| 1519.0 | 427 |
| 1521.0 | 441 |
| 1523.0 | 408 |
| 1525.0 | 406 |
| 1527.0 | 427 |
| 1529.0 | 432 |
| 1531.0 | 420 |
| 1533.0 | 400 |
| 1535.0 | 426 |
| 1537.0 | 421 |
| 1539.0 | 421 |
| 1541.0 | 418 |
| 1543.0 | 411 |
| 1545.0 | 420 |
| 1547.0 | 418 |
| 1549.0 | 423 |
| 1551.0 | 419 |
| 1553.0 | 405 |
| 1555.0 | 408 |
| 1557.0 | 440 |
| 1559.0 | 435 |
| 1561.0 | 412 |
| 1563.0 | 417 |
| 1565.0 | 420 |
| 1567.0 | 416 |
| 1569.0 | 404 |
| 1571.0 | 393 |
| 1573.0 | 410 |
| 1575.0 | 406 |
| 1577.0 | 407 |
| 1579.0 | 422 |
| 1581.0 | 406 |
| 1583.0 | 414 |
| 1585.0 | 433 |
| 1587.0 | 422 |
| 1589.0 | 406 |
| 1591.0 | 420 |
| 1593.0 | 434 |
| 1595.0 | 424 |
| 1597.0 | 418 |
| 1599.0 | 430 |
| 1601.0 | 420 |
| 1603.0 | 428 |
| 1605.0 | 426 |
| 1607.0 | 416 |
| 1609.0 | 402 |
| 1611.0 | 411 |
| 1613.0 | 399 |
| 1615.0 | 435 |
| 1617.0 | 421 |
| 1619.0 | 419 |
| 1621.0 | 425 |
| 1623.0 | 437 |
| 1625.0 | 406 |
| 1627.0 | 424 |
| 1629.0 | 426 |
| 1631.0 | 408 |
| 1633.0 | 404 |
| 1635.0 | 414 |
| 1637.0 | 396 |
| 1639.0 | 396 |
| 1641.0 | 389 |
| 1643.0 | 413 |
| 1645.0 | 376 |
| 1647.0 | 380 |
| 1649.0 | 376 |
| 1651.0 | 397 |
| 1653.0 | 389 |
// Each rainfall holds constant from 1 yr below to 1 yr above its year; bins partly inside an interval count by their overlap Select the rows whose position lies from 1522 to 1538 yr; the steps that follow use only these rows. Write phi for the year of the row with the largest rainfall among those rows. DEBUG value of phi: 1529.0 yr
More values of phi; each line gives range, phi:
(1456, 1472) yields 1471.0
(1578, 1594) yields 1593.0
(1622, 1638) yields 1623.0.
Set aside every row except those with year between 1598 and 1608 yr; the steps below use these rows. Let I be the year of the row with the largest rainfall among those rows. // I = 1599.0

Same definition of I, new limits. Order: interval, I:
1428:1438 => 1437.0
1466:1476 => 1475.0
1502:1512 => 1505.0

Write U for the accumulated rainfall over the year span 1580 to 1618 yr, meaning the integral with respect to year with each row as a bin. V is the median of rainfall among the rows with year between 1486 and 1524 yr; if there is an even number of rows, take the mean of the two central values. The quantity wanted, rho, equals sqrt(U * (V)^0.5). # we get 570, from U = 15930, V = 417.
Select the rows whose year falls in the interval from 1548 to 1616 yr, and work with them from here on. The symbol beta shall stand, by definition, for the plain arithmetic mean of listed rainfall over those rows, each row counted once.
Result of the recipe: 417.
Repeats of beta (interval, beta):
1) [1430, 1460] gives 417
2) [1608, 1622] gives 416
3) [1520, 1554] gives 419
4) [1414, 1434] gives 423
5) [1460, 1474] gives 422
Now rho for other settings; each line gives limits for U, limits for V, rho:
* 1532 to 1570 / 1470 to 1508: 569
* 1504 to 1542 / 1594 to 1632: 570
